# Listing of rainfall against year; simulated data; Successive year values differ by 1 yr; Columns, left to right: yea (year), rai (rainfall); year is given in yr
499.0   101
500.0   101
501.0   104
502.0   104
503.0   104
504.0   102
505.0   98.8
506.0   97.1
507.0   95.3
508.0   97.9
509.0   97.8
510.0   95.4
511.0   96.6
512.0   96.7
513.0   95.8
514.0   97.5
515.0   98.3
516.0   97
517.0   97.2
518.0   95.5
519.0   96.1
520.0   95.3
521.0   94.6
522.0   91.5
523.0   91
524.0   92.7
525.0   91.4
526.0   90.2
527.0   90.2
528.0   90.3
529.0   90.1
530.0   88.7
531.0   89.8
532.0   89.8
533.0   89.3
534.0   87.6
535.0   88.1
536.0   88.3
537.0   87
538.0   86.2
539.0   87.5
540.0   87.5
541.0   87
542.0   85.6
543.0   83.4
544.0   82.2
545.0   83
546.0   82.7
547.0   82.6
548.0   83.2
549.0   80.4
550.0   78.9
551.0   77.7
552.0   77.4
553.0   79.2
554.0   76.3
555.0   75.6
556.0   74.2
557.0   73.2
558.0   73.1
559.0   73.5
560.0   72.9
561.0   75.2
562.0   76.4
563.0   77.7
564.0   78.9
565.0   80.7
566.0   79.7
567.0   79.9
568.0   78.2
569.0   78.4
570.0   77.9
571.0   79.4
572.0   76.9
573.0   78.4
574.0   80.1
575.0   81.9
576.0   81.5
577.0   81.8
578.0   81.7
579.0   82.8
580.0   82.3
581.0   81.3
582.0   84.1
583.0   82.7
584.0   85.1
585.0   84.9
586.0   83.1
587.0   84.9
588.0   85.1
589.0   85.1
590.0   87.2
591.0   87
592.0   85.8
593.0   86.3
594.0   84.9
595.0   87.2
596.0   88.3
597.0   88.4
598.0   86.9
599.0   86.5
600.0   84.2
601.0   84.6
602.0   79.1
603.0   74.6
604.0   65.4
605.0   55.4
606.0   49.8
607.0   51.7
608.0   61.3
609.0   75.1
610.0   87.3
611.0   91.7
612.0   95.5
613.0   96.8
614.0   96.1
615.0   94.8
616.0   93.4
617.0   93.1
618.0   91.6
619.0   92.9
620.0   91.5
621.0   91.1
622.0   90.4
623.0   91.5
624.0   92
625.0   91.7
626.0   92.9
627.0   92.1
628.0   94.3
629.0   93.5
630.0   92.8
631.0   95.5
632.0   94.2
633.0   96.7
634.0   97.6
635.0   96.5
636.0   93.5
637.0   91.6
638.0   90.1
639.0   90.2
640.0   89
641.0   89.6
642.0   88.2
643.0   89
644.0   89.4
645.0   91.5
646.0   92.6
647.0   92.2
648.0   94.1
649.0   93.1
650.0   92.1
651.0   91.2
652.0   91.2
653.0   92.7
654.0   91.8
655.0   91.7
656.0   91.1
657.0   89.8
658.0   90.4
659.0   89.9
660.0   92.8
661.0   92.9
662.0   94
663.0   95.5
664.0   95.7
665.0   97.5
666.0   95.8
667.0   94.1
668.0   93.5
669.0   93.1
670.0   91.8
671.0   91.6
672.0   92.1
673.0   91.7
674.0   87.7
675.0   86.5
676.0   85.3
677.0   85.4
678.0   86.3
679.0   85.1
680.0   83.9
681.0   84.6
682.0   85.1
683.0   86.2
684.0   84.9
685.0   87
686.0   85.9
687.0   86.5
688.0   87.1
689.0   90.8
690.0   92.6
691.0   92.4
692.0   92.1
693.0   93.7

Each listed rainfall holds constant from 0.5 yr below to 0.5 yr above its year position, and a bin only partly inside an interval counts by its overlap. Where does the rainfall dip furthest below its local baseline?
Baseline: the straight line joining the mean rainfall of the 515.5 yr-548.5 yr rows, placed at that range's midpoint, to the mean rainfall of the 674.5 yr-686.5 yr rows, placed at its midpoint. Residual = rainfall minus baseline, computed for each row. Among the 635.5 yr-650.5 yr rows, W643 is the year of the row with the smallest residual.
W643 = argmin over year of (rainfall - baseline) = 642.0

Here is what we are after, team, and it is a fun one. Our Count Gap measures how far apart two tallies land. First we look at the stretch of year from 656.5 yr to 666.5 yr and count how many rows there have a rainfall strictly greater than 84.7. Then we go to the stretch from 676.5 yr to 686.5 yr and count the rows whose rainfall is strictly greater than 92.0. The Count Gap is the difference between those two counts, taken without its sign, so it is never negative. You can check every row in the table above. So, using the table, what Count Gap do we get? 10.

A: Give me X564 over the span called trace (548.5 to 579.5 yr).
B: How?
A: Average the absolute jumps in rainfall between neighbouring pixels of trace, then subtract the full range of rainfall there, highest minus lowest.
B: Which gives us -9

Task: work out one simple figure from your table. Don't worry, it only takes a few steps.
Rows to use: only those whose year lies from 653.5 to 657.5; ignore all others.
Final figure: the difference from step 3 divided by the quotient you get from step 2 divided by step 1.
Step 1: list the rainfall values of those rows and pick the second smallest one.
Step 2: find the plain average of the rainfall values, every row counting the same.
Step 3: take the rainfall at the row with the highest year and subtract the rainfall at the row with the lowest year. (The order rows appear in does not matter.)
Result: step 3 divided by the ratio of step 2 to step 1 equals -2.0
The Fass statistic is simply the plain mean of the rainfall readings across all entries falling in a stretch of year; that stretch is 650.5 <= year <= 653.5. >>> 92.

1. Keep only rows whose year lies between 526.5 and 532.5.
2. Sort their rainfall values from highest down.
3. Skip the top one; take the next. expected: 90.2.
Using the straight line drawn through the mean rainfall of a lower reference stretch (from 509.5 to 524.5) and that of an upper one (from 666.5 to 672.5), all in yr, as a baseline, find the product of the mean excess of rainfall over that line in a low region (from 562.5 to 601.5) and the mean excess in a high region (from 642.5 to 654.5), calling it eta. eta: 15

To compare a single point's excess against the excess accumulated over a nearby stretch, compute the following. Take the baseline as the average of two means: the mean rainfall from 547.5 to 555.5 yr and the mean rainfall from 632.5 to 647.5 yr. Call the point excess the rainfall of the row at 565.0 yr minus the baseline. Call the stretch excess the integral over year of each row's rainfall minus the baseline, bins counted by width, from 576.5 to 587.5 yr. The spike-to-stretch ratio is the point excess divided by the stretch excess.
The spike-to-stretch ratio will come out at 0.20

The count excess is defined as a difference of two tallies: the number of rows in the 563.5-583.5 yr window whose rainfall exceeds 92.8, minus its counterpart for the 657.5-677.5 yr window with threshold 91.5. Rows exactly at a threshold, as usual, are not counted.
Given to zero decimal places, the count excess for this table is -14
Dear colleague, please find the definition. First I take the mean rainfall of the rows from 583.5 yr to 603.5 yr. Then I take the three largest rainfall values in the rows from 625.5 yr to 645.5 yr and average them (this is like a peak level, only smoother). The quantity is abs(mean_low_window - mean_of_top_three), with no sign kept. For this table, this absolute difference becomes 12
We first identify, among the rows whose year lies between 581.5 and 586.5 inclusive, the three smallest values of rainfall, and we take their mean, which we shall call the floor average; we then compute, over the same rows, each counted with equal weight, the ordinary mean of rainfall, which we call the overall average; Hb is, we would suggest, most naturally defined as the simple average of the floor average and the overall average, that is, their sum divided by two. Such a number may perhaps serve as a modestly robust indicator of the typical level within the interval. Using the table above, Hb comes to 84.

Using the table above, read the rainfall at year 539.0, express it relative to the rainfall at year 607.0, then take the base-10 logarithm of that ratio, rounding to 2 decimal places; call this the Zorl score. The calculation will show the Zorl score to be 0.23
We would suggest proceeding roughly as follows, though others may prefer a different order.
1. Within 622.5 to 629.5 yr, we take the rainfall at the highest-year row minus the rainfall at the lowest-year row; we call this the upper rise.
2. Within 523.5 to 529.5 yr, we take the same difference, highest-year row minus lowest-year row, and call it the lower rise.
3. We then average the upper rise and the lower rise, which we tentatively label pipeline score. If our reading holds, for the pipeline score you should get -0.3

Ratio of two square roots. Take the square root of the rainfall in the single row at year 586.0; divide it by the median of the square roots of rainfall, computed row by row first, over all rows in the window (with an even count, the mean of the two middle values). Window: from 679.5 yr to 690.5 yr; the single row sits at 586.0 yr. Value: 0.98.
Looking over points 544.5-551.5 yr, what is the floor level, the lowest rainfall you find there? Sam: 77.7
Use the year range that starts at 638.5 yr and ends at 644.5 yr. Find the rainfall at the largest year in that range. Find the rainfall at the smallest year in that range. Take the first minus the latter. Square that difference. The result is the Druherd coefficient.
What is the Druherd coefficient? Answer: 1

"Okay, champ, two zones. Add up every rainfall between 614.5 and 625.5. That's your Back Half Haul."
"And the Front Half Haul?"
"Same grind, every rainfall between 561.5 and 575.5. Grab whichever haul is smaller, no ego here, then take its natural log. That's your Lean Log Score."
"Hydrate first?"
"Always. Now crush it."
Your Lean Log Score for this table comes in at 6.92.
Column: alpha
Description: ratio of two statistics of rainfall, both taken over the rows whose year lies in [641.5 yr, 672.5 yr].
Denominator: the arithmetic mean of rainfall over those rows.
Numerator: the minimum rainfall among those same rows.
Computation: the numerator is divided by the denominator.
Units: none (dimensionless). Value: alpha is 0.96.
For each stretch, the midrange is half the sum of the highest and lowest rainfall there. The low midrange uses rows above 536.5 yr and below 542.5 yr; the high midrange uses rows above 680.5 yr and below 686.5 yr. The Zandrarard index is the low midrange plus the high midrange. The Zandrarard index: 172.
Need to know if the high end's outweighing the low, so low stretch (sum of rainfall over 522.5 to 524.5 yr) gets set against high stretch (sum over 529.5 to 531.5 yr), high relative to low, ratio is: 0.97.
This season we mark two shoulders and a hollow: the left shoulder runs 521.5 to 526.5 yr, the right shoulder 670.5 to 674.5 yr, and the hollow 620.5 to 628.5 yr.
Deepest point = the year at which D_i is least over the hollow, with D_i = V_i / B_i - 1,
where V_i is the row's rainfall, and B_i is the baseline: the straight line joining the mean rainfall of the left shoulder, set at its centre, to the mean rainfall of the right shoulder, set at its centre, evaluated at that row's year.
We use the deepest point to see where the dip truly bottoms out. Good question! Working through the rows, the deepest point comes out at 622.0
